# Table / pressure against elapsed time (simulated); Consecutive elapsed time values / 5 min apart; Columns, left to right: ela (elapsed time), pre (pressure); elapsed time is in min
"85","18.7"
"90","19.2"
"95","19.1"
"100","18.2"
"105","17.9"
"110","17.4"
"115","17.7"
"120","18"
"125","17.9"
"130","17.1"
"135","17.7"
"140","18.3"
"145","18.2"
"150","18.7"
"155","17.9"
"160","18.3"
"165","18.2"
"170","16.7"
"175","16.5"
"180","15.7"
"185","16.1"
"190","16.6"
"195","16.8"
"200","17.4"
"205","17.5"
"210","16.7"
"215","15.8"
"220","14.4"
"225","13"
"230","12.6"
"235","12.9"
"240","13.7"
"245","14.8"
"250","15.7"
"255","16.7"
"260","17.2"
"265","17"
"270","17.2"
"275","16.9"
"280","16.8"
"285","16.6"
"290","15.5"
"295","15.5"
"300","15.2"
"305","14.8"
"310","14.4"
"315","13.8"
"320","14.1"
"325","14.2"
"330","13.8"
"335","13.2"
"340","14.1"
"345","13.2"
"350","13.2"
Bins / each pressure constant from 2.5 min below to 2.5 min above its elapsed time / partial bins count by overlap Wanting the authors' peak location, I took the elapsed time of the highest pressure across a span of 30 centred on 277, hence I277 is 270 min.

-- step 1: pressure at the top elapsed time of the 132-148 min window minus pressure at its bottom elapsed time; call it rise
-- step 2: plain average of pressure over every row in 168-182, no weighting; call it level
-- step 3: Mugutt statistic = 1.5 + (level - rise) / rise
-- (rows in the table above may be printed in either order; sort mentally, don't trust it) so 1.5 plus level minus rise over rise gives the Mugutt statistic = 33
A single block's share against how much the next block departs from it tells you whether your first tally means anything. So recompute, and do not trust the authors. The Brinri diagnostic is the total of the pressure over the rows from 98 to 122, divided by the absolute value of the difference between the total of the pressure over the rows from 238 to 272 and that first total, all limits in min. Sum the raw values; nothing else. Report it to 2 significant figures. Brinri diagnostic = 3.9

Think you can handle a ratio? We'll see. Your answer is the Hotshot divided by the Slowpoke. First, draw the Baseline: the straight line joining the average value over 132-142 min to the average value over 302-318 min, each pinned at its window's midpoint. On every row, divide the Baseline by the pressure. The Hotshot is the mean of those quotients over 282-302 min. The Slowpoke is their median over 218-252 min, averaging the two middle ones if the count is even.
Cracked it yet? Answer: 0.812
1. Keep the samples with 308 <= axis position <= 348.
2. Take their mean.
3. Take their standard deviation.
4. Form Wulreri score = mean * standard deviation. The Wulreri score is 6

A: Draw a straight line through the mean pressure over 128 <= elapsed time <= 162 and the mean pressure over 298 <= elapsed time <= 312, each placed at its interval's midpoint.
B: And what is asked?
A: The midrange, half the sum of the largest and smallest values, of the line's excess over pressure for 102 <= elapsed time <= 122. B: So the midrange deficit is 0.9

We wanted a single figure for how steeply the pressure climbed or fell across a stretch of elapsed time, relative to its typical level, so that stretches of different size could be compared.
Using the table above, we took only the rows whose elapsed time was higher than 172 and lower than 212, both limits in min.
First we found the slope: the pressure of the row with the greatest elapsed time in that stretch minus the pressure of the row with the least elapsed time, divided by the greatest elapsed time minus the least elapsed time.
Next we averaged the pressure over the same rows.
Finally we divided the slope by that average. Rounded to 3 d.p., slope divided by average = 0.000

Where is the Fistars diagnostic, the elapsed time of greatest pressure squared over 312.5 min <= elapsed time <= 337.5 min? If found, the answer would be 325 min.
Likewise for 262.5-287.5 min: 270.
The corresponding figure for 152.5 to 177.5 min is 160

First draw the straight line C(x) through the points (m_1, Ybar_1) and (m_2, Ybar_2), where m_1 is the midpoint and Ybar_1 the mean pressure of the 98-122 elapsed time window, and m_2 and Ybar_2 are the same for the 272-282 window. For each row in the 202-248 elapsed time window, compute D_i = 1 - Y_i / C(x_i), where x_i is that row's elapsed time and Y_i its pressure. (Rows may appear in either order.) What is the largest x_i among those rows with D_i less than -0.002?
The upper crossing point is 205 min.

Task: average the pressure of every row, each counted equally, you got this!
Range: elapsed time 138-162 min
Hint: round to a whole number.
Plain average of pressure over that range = 18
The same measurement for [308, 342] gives 14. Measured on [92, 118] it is 18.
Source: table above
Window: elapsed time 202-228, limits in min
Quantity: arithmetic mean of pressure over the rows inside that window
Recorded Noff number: 15.5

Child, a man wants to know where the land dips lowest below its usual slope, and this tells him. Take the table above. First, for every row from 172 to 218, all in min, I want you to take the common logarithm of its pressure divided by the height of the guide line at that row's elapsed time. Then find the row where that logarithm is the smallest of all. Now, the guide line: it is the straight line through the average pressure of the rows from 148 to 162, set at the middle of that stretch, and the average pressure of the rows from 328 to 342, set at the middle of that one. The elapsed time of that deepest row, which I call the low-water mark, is 180 min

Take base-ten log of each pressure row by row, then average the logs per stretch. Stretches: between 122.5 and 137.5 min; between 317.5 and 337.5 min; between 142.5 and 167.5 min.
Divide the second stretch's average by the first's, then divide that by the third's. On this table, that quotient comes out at 0.73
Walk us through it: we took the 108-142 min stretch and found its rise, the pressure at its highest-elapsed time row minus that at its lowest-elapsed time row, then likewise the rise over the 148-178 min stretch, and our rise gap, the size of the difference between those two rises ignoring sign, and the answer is 3.1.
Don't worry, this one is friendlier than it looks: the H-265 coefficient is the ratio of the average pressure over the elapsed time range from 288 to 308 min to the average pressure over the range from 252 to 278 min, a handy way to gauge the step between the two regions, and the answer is 0.90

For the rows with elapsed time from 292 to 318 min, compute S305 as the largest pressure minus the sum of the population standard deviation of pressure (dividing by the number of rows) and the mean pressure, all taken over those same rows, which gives 0.16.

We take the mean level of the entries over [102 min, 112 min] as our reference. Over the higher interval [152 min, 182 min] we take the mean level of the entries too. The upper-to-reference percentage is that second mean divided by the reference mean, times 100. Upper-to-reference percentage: 98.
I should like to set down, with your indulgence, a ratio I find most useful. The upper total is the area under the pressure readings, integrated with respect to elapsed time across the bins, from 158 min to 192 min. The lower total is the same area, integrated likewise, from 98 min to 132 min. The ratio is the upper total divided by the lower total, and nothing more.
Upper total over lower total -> 0.95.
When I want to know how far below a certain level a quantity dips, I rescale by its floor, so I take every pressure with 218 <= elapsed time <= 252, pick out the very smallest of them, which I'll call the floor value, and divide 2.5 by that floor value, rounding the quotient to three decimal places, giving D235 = 0.198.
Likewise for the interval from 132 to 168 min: 0.141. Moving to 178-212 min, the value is 0.159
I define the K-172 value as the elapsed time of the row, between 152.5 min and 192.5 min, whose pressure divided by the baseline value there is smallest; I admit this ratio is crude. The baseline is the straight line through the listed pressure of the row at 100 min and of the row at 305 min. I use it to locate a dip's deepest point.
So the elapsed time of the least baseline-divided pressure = 180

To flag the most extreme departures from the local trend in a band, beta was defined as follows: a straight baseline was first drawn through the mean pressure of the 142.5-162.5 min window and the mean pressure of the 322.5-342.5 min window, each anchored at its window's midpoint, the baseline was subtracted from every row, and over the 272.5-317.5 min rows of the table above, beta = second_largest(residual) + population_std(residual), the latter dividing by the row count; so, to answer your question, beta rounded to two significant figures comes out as 2.4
